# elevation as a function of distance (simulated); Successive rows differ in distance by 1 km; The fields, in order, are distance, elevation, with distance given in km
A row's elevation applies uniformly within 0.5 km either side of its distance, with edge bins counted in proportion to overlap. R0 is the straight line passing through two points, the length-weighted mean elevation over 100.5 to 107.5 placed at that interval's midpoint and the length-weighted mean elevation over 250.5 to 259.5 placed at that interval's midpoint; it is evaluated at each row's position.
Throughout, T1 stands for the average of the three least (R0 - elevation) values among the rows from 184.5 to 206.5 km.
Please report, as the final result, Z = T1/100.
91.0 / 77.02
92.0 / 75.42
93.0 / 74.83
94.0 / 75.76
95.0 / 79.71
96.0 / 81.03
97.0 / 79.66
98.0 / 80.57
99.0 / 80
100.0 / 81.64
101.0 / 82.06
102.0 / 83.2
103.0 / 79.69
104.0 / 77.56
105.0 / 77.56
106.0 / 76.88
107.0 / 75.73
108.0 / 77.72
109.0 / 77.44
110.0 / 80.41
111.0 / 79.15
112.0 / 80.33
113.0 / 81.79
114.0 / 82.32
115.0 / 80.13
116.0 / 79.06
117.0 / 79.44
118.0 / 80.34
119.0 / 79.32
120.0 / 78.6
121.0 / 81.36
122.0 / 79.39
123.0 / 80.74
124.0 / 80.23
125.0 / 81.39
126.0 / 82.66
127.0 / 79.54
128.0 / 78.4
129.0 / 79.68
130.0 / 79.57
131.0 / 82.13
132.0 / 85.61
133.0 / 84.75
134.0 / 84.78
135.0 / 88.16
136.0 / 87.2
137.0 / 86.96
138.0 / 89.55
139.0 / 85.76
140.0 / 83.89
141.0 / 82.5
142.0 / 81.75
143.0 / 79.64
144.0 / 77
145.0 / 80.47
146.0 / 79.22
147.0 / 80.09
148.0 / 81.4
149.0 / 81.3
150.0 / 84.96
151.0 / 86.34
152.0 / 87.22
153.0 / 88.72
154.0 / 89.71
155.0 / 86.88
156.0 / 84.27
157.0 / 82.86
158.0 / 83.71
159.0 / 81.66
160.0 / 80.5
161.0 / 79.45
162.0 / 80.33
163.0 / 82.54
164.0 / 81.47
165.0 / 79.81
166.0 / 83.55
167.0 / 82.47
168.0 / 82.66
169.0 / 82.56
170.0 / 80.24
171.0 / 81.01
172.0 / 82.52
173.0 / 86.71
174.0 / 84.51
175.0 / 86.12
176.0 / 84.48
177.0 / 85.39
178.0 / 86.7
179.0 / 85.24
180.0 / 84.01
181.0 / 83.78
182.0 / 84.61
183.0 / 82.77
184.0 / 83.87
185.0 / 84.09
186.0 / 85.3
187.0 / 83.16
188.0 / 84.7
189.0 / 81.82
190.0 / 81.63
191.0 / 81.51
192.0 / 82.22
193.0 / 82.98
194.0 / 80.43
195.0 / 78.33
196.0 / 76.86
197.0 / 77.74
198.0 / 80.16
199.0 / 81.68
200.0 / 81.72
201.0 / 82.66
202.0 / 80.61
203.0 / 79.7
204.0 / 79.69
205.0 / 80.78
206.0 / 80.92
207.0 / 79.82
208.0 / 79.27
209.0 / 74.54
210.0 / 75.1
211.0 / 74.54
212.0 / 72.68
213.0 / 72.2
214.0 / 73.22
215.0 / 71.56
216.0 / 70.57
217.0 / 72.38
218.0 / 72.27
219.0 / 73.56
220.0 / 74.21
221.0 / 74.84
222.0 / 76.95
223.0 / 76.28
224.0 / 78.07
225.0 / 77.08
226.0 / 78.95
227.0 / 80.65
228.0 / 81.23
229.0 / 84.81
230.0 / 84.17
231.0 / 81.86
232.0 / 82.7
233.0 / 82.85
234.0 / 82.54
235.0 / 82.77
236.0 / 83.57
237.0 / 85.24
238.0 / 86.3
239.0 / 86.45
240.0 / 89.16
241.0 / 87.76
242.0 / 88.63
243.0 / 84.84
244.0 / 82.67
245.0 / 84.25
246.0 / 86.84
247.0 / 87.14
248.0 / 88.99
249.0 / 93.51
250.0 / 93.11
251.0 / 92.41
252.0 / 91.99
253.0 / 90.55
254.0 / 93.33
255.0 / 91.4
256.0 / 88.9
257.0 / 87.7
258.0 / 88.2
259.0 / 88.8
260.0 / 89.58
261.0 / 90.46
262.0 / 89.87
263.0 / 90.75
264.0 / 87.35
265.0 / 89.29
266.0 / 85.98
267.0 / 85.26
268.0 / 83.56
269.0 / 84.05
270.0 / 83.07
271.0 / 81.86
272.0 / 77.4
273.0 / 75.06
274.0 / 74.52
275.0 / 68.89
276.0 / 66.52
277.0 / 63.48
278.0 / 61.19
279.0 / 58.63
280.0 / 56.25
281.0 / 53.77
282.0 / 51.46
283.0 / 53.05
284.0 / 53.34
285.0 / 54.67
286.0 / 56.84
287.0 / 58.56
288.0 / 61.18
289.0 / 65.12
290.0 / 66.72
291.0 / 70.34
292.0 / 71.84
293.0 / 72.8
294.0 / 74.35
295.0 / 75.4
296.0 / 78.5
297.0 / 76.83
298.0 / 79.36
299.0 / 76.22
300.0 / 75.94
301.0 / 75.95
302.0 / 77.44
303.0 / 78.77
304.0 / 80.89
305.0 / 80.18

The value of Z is 0.005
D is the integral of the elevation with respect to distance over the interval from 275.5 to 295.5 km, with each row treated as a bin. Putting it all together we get 1246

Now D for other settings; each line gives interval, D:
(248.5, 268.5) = 1792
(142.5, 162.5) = 1656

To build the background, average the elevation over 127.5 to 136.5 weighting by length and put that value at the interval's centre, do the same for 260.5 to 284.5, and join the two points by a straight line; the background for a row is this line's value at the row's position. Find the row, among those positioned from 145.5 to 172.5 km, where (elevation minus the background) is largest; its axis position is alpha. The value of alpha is 154.0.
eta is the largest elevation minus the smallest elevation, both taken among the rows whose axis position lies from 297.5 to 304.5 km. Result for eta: 5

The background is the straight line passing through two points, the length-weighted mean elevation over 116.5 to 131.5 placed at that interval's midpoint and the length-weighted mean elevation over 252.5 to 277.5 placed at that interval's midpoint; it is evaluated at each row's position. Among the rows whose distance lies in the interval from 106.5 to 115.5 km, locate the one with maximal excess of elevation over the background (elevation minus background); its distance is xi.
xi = 114.0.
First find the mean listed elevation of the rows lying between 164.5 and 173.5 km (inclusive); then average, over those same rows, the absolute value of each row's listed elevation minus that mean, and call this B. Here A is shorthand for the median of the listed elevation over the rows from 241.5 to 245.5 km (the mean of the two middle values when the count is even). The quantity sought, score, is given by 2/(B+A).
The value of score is 0.0233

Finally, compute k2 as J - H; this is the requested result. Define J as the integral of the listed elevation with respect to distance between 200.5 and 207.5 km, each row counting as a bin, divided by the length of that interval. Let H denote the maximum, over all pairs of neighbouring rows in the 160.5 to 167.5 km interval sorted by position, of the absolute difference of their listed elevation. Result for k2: 77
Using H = 3.7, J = 80.6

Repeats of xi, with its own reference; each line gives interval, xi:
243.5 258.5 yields 249.0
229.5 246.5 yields 240.0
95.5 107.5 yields 102.0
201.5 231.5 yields 229.0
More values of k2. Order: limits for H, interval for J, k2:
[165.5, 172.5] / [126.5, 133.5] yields 79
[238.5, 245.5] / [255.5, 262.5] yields 85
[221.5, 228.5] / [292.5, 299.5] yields 74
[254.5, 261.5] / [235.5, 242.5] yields 84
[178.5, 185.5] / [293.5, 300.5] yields 75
